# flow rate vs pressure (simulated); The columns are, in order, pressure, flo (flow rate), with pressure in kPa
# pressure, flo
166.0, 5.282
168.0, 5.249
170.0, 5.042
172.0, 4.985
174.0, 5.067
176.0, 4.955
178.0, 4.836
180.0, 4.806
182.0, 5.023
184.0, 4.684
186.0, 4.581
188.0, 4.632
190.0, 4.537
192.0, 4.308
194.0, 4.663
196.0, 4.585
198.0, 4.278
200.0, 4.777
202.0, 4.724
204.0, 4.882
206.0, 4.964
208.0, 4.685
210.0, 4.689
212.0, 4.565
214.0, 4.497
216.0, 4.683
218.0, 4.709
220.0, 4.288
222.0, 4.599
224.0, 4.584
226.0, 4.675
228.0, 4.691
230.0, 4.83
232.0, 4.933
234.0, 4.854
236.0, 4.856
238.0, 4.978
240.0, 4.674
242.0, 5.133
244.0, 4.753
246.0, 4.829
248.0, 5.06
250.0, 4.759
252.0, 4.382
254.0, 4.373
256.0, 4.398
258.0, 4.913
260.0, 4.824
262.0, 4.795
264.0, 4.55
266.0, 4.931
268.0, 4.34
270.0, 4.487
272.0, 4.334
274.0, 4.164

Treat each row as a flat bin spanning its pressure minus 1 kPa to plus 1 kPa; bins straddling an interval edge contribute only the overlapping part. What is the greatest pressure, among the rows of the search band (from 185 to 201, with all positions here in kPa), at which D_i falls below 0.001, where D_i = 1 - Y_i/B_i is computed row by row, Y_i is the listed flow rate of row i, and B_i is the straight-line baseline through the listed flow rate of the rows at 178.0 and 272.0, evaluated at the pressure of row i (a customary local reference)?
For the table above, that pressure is 200.0 kPa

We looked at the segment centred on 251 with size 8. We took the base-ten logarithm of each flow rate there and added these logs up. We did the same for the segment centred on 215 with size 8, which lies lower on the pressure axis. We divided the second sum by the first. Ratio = 1.00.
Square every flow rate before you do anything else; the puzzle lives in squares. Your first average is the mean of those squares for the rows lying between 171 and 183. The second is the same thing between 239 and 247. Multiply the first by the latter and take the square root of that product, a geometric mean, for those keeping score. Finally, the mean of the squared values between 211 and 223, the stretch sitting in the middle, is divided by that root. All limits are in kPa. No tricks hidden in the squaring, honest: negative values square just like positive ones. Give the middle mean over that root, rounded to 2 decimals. 0.87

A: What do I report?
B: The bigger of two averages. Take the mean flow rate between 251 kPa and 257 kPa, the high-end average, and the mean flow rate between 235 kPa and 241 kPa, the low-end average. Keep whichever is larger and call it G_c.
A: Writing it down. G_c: 4.84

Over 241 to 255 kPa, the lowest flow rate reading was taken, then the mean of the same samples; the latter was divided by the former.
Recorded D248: 1.09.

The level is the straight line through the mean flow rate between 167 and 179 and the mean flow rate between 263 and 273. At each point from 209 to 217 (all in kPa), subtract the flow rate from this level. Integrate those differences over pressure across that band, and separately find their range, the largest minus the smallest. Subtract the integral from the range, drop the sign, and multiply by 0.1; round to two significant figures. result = 0.15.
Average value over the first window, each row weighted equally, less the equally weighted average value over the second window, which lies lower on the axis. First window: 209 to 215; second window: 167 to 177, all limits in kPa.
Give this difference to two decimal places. -0.48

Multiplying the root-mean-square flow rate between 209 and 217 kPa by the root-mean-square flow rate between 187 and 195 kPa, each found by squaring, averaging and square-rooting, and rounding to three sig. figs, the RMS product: 20.9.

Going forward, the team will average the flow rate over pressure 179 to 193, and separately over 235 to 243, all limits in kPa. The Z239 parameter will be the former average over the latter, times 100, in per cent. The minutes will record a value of 95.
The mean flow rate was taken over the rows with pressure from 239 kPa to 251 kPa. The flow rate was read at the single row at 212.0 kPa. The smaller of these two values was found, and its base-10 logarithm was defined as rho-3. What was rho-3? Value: 0.659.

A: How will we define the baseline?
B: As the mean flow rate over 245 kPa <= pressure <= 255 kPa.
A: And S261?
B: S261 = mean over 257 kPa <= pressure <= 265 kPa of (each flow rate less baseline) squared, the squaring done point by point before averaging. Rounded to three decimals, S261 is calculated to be 0.026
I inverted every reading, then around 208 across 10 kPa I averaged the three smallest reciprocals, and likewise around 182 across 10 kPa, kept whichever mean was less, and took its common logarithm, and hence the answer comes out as -0.689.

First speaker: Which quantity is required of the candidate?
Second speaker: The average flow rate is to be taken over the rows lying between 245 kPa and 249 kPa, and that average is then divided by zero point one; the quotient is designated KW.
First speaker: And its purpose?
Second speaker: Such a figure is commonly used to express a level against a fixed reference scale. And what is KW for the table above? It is 49.4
